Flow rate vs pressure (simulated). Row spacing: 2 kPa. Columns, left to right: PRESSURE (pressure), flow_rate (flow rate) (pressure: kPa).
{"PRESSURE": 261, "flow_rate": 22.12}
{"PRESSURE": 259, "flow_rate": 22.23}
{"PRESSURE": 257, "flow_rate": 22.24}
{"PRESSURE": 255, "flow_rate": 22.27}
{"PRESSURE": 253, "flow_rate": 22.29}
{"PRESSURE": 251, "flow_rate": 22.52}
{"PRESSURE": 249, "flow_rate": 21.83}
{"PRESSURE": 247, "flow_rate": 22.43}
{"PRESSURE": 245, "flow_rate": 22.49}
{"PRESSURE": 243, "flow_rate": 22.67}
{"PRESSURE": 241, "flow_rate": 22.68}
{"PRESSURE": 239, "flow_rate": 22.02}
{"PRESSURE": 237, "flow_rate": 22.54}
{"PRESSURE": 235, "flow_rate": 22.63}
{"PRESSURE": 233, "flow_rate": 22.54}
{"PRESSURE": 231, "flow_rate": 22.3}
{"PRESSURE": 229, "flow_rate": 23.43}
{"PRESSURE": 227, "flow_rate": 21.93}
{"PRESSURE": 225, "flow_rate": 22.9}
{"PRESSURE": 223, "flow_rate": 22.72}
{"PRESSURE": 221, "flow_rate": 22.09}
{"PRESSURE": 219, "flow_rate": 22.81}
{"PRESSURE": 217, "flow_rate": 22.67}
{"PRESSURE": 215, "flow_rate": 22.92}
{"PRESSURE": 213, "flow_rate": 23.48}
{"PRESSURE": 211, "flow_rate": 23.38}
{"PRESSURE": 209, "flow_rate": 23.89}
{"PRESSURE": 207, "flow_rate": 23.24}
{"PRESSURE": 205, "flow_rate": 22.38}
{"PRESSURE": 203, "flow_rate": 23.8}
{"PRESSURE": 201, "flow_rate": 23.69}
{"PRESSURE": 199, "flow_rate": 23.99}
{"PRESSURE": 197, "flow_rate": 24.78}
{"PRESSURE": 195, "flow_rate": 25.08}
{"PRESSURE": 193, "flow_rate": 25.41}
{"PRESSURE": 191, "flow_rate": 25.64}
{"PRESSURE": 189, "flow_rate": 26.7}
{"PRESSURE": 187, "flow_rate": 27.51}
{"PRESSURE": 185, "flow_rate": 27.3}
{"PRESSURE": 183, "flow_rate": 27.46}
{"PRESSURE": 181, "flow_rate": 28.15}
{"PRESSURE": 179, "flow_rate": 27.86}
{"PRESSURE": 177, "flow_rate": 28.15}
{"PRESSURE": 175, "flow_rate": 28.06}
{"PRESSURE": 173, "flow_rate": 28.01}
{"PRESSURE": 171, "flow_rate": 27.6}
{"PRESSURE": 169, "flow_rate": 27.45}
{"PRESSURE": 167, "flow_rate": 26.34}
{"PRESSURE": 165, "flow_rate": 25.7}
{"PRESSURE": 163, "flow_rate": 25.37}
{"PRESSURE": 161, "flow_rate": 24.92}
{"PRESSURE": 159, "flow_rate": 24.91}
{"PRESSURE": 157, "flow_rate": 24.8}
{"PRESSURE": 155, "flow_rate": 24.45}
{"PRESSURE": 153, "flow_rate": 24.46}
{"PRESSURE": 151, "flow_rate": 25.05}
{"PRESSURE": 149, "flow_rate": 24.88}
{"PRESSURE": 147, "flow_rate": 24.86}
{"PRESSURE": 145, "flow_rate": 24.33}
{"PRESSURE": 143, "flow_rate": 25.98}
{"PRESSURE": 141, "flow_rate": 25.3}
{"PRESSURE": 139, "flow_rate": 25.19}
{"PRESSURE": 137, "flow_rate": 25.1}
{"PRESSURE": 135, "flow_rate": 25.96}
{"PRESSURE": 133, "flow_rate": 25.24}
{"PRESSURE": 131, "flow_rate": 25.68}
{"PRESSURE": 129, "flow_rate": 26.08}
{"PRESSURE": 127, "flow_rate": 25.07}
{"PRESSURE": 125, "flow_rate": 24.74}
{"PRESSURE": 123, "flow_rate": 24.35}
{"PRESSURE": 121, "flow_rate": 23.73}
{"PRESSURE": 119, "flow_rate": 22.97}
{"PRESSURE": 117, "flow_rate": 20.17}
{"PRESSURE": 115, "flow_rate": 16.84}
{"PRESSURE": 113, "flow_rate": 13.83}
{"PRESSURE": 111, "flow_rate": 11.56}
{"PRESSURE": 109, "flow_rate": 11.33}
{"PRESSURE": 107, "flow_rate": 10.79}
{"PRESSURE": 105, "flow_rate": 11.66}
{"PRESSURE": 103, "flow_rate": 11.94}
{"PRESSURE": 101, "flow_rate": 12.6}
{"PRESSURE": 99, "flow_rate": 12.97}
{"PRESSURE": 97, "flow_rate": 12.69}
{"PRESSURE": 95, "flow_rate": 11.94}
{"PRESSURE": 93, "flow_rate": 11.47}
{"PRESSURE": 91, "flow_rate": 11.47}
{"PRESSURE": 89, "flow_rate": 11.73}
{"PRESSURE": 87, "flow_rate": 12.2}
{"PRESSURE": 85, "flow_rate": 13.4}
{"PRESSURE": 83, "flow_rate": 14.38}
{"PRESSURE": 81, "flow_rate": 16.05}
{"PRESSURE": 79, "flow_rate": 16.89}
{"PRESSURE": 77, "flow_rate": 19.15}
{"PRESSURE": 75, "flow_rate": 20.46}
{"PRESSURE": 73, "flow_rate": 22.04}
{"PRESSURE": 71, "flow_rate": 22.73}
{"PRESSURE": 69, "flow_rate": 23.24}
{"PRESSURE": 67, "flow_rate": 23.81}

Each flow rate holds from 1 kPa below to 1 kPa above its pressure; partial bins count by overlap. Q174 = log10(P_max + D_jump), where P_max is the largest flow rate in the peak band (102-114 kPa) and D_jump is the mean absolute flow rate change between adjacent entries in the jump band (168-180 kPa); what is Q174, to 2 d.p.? 1.15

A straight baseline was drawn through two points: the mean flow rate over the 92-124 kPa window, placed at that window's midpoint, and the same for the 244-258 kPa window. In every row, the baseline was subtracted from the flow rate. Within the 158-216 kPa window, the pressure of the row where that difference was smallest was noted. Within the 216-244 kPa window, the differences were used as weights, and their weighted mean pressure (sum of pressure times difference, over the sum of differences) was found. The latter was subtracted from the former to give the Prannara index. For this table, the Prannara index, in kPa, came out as -22.3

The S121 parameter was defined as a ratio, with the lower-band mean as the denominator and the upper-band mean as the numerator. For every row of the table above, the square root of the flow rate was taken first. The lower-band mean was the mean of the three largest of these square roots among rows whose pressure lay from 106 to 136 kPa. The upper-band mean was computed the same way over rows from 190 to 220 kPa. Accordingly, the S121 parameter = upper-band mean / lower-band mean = 0.99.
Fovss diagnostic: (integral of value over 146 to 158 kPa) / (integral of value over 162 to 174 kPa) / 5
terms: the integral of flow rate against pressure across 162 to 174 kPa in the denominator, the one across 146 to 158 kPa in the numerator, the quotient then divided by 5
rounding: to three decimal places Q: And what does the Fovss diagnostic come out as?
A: 0.185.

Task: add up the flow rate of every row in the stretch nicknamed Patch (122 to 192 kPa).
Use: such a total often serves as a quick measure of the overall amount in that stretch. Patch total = 909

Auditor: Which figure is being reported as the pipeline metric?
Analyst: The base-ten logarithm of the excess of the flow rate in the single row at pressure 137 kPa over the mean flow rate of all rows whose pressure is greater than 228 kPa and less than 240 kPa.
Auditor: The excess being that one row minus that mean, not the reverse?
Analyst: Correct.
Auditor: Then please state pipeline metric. 0.40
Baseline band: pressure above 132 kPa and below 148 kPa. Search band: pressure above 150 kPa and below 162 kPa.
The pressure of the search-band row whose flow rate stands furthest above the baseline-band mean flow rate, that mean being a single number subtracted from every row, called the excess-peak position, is 151 kPa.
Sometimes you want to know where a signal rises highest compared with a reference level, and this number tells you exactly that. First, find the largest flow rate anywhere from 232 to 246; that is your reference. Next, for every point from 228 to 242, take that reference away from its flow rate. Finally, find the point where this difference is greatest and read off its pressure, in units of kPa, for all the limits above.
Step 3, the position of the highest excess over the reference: 229 kPa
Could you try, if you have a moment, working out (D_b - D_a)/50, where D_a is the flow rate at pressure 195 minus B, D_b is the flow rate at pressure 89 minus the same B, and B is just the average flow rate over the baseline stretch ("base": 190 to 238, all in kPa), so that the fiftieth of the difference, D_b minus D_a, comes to -0.27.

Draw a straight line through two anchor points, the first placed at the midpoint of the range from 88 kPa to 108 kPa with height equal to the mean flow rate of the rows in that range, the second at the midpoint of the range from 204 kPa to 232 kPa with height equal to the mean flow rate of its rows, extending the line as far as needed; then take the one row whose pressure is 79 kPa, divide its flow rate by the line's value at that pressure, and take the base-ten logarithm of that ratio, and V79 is 0.22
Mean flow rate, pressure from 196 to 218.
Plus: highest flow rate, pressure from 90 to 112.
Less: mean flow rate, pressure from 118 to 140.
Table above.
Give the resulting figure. 12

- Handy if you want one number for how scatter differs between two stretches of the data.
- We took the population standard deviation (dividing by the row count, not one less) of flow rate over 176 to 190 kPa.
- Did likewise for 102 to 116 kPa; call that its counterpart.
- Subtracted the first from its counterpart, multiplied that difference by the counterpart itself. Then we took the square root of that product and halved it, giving 0.85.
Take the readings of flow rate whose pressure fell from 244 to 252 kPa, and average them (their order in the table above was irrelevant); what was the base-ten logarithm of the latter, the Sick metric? 1.35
